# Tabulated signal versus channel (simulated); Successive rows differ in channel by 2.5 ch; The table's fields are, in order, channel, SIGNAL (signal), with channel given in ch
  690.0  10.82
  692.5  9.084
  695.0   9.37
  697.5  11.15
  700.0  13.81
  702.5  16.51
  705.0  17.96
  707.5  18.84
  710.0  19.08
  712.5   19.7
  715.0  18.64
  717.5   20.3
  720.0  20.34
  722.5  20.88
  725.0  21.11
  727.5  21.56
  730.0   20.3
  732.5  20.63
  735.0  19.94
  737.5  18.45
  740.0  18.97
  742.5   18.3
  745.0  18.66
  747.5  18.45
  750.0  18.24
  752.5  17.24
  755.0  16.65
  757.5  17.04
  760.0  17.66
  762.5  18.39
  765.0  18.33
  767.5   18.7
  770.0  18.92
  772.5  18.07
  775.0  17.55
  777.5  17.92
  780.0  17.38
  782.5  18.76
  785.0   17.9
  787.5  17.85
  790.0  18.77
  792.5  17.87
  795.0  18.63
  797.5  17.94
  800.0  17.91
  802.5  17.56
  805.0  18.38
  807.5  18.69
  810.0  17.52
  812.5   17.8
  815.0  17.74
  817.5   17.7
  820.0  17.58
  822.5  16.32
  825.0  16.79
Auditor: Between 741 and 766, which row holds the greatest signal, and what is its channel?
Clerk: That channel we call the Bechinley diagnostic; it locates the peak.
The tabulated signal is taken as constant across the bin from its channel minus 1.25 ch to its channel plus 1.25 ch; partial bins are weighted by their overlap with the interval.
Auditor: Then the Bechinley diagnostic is 745.0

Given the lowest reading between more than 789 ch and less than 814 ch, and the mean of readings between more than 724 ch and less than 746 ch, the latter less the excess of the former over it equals 22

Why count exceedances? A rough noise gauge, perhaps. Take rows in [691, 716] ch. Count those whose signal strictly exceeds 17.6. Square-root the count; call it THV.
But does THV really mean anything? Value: 2.24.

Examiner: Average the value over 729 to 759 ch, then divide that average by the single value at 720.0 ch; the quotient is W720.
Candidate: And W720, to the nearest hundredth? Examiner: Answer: 0.91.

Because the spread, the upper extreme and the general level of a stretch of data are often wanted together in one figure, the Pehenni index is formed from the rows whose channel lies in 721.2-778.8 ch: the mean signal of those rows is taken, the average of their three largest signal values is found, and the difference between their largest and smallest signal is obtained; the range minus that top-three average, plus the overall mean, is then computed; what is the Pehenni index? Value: 2.5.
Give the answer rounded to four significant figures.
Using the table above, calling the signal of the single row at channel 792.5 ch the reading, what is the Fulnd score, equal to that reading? 17.87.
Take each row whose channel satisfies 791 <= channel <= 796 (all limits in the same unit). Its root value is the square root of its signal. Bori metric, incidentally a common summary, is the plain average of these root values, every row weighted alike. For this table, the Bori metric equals 4.27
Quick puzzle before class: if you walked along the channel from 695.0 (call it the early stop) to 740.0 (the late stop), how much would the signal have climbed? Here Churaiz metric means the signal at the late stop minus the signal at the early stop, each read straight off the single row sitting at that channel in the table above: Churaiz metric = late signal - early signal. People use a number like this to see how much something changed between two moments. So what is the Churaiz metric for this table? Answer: 10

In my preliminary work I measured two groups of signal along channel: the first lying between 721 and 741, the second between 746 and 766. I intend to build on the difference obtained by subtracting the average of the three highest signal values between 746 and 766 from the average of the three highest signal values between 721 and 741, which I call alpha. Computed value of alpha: 2.8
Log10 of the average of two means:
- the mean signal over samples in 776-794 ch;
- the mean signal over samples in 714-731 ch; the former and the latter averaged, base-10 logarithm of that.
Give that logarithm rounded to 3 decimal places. 1.285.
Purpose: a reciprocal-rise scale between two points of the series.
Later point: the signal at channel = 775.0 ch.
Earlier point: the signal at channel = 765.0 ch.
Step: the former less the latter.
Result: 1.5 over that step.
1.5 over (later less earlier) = -1.9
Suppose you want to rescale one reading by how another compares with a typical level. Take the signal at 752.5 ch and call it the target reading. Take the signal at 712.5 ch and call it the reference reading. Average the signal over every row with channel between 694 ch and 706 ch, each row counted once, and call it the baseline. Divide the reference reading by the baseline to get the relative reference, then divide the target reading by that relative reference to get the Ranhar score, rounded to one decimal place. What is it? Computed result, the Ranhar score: 12.0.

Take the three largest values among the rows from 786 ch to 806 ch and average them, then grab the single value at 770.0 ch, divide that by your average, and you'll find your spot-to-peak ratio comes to 1.02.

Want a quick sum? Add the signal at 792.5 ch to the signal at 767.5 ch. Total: 36.6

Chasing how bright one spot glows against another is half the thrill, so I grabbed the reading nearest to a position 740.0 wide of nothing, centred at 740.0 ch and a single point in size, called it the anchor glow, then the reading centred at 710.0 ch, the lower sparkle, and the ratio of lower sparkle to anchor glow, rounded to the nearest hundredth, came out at 1.01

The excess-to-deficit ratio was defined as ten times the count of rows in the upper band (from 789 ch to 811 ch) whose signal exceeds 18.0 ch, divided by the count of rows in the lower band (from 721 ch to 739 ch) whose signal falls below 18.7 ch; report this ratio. 40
